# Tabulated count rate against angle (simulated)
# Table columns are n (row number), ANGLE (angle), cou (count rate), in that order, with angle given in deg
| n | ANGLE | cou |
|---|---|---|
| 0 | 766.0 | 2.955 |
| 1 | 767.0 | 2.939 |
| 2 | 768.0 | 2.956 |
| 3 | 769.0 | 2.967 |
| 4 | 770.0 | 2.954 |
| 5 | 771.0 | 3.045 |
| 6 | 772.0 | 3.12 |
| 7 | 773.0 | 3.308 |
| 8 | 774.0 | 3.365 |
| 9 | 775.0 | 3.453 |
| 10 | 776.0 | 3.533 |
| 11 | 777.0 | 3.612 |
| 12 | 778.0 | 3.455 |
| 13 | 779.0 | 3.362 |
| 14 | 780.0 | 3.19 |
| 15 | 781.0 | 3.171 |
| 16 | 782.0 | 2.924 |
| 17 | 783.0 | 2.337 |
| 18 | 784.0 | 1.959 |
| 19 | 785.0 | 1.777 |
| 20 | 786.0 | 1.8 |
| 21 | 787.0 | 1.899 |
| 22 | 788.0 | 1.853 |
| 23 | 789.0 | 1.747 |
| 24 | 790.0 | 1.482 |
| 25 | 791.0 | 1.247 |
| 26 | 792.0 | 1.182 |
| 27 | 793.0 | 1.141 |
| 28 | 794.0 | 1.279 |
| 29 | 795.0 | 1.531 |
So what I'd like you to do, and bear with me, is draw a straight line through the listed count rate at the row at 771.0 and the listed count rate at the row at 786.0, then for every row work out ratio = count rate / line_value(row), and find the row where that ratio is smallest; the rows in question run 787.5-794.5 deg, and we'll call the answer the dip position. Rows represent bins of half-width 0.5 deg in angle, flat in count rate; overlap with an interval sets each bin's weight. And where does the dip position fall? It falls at 791.0 deg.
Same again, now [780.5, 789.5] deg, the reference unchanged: 785.0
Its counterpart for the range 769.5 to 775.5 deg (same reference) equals 770.0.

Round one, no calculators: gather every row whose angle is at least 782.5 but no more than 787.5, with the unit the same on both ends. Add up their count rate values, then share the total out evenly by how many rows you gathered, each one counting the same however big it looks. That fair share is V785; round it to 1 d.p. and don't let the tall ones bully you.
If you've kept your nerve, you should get 2.0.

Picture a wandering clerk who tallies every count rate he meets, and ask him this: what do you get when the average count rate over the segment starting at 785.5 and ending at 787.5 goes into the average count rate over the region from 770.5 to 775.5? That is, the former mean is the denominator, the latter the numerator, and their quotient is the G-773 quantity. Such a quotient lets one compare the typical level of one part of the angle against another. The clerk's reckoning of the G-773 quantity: 1.8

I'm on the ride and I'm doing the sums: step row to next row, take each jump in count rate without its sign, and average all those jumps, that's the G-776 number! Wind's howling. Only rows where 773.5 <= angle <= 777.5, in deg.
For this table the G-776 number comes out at 0.082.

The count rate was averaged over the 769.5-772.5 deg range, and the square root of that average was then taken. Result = 1.74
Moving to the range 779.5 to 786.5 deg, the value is 1.57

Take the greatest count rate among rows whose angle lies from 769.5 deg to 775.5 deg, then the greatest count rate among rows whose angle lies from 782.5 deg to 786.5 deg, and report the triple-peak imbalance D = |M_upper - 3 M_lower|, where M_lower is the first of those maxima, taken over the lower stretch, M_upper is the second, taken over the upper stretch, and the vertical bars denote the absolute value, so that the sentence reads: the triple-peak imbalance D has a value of 8.0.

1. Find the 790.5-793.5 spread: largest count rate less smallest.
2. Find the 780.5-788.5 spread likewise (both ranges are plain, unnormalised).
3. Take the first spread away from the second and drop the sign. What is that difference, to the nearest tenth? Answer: 1.3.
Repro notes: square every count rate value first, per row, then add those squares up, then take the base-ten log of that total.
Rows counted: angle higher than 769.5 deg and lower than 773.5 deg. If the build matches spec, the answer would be 1.59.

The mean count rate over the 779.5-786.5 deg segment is 2.5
